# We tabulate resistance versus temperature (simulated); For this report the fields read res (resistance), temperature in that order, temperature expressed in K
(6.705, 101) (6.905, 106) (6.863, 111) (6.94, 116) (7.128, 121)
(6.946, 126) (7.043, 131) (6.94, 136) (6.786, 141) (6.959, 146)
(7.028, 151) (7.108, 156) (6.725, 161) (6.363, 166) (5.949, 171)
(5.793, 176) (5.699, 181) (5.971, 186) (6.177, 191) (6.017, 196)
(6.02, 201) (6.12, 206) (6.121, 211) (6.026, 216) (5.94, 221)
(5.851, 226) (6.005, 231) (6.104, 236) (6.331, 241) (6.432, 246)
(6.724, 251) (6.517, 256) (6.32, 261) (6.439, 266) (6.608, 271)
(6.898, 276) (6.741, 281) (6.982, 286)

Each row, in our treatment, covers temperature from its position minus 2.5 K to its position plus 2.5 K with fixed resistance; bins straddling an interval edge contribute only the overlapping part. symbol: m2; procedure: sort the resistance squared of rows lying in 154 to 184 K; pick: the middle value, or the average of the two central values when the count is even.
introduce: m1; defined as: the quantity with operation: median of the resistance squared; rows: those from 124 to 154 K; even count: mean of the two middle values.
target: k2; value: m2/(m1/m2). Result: 30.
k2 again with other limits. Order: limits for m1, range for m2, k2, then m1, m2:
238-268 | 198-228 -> 32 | 41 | 36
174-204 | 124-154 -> 65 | 36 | 48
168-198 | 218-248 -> 38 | 36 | 37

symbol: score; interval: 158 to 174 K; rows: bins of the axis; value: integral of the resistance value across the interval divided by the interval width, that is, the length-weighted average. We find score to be 6.35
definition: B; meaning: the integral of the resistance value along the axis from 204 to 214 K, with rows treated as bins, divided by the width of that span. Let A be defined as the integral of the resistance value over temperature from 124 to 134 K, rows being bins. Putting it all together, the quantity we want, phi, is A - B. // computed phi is 63.8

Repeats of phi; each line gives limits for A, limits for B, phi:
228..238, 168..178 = 54.5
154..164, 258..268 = 62.4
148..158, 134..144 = 63.7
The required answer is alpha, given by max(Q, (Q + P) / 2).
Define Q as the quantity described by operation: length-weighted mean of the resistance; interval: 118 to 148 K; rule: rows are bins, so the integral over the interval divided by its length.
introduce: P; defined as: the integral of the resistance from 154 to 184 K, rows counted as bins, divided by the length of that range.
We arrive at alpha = 7.0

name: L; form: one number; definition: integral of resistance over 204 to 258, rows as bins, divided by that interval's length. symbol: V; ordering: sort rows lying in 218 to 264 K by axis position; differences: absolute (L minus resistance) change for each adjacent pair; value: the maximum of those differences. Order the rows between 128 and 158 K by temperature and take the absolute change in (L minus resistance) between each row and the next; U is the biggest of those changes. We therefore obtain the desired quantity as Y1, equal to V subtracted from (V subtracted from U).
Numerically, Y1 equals -0.41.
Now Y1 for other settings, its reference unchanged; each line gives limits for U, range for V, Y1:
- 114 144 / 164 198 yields -0.64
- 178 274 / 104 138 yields -0.08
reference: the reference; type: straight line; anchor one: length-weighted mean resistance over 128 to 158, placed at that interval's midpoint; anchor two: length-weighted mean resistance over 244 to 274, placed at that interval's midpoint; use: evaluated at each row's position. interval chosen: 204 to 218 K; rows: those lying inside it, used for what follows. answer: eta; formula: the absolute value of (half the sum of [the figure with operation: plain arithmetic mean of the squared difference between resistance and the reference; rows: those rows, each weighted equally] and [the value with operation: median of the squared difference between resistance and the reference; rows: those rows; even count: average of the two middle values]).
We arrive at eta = 0.4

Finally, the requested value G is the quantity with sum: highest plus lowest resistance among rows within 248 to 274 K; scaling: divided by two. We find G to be 6.52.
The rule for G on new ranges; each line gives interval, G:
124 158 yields 6.95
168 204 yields 5.94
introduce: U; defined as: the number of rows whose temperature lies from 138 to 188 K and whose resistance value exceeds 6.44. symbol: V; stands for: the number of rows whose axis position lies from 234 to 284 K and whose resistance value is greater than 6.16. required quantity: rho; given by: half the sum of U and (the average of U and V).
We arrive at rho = 6.0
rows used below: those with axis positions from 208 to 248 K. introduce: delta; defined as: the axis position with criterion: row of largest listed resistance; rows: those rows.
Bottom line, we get 246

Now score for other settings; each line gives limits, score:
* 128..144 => 6.92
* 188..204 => 6.07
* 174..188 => 5.82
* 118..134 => 7.03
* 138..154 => 6.93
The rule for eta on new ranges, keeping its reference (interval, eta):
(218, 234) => 0.5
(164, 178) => 0.8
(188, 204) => 0.5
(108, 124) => 0.0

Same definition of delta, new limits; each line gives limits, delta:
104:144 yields 121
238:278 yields 276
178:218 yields 191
